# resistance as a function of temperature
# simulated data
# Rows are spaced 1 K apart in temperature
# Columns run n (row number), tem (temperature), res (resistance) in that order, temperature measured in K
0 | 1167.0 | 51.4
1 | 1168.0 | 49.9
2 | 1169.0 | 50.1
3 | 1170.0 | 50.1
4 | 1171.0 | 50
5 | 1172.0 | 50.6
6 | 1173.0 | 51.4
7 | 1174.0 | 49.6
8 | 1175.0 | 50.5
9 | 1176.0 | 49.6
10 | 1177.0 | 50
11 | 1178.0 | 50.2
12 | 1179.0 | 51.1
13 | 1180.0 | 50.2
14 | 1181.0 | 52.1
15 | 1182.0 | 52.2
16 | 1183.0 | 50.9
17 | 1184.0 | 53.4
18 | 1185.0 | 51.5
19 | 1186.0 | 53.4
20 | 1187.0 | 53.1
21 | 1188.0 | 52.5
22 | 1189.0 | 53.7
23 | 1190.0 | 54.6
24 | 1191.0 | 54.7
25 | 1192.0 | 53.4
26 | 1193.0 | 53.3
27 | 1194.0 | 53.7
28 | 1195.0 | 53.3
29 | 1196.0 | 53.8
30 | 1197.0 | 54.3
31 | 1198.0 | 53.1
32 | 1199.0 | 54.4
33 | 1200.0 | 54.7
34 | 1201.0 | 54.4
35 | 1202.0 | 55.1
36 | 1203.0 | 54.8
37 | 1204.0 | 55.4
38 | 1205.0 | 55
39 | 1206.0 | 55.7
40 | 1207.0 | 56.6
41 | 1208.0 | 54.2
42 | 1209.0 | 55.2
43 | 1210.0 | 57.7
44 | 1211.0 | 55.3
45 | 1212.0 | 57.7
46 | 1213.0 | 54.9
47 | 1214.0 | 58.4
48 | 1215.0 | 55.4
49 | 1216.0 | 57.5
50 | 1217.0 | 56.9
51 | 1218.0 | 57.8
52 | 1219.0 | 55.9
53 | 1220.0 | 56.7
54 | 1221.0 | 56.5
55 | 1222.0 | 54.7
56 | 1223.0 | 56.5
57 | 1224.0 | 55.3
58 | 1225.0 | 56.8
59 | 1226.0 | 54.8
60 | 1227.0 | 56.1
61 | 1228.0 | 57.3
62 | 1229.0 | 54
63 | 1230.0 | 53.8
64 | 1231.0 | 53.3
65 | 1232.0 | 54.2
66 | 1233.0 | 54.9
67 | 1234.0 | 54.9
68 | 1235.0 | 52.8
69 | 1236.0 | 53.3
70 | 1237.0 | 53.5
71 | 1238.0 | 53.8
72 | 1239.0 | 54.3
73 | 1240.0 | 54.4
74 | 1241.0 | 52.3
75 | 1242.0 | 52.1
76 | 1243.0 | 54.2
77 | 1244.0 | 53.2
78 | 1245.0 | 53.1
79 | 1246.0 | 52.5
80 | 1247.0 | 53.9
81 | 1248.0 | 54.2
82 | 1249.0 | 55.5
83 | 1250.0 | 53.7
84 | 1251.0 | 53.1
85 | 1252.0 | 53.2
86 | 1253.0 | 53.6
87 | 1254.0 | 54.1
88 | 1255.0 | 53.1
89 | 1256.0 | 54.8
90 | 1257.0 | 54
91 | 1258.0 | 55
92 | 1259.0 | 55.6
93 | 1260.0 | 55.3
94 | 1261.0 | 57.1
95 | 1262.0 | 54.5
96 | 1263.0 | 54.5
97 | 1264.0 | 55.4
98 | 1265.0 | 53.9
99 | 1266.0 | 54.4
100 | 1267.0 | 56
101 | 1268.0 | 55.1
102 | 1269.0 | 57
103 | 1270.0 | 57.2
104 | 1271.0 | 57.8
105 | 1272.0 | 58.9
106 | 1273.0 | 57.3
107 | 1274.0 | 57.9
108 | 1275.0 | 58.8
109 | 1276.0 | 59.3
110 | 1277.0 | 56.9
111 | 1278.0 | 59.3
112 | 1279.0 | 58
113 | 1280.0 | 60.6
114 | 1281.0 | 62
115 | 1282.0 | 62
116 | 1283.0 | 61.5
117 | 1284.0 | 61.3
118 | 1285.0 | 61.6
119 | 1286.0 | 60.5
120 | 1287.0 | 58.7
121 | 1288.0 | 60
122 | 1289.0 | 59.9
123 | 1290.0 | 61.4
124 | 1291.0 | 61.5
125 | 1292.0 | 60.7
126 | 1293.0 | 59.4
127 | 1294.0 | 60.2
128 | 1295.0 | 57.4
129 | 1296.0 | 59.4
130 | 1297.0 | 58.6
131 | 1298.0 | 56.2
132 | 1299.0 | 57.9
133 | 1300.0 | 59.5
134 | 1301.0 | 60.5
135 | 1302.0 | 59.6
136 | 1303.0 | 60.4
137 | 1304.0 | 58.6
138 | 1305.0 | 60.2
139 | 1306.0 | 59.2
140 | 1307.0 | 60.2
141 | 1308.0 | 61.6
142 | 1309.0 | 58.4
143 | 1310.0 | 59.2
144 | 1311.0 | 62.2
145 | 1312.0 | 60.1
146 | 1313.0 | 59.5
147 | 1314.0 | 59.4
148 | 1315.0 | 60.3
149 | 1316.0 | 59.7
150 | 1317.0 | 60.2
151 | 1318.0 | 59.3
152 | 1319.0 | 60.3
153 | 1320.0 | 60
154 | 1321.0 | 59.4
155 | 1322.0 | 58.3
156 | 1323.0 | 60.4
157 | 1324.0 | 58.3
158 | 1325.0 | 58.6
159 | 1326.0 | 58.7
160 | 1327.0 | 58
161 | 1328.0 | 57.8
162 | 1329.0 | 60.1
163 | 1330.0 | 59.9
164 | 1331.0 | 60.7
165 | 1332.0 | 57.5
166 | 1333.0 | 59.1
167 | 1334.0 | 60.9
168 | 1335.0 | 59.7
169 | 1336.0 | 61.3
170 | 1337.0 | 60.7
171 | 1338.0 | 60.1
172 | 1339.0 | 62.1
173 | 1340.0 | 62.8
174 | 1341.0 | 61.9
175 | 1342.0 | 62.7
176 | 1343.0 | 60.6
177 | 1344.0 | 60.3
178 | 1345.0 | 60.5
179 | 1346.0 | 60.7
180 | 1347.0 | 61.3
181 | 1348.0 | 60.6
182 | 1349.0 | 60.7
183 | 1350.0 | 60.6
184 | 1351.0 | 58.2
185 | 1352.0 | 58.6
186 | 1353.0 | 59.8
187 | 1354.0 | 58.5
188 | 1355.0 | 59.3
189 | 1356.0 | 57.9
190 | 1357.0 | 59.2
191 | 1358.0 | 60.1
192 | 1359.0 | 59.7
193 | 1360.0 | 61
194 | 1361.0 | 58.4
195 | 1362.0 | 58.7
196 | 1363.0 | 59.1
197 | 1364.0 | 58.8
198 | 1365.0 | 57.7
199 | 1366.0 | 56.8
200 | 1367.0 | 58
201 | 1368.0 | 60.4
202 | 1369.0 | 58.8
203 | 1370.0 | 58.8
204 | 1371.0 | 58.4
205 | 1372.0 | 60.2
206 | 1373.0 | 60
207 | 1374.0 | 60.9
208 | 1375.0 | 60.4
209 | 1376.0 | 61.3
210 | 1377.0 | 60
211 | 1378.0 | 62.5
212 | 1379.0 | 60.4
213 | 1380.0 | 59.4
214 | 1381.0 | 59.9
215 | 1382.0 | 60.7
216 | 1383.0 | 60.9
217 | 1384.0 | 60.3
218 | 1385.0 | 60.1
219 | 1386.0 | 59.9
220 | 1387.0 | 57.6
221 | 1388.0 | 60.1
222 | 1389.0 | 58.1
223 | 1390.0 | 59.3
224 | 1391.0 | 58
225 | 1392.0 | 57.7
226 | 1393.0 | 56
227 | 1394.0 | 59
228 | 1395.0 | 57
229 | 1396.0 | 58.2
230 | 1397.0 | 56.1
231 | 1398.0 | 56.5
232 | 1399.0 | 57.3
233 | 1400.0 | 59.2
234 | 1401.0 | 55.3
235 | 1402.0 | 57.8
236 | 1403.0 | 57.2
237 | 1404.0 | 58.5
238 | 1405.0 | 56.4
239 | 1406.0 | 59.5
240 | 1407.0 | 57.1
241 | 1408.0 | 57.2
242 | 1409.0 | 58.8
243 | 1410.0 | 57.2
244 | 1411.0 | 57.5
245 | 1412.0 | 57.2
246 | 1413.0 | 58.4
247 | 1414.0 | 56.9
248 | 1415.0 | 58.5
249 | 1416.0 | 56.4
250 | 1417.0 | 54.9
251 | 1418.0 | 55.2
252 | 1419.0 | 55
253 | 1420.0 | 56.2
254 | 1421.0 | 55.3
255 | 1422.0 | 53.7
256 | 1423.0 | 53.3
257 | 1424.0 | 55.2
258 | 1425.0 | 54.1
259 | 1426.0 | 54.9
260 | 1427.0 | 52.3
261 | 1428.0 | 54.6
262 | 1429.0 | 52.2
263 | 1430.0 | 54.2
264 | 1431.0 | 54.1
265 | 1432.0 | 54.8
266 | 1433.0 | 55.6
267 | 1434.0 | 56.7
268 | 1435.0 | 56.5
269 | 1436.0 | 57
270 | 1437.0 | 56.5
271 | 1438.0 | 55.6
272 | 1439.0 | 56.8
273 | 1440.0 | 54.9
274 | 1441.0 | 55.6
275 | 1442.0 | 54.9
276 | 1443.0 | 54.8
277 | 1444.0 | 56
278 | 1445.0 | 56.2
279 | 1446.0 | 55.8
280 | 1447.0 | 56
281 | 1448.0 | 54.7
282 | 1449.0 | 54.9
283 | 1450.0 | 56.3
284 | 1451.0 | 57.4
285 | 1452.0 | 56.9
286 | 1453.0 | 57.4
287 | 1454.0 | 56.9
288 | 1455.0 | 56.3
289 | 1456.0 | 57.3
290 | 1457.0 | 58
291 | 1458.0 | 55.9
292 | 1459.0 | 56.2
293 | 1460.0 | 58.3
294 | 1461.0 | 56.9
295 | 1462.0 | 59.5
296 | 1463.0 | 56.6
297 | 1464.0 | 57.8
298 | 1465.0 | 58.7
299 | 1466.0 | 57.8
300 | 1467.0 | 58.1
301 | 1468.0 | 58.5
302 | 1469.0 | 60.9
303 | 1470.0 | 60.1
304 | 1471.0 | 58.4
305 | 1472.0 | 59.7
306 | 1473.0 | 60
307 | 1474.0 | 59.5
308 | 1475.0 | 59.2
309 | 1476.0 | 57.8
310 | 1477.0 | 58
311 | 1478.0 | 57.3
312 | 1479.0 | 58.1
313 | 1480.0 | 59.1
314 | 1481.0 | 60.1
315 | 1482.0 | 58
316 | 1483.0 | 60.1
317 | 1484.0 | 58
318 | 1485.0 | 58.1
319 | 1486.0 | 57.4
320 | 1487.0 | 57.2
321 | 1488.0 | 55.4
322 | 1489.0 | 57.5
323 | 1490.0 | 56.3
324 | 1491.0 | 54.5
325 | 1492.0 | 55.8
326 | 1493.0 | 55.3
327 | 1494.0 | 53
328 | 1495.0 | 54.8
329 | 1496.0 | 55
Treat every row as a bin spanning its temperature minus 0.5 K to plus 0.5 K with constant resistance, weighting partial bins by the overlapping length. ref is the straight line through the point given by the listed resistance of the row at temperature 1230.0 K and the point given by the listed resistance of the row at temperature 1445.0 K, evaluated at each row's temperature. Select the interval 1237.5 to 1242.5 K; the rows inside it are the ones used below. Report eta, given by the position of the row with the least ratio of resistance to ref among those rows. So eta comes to 1242.0 K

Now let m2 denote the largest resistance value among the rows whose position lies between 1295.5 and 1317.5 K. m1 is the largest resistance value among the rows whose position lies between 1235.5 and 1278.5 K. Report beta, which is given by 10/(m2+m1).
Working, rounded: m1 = 59.3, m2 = 62.2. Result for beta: 0.082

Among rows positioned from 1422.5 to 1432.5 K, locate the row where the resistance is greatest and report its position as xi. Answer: 1424.0 K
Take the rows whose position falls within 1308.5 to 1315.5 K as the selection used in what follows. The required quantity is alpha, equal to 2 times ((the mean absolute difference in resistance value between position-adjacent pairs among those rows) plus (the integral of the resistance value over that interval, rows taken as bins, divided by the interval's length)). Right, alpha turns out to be 122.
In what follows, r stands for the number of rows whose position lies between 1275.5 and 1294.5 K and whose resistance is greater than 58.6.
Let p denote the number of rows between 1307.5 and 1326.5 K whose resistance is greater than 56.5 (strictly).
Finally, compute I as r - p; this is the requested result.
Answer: -2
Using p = 19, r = 17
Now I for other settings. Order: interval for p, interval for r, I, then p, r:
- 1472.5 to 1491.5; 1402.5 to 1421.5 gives -14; 16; 2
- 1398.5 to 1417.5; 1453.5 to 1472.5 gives -10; 15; 5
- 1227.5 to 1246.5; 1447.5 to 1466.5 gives 1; 1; 2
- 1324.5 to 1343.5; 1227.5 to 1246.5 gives -19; 19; 0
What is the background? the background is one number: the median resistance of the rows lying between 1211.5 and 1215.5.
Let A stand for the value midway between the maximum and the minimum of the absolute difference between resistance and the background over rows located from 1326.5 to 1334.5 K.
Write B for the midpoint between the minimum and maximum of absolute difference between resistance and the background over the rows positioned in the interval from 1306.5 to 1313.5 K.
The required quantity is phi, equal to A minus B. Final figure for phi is -1.1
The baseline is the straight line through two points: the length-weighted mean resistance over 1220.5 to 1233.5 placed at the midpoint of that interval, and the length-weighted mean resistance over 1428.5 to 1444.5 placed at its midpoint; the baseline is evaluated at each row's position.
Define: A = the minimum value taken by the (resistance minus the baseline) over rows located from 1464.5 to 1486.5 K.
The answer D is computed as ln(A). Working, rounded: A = 1.9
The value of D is 0.6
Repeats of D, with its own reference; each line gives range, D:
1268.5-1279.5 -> 0.5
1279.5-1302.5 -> -0.1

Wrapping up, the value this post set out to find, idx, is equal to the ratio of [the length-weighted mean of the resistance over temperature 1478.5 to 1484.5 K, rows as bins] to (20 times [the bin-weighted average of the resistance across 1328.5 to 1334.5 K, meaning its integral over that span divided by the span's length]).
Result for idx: 0.049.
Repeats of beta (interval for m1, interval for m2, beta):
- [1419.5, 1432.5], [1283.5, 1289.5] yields 0.085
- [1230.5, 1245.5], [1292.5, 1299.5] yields 0.087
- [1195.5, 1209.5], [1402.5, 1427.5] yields 0.086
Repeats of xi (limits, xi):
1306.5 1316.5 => 1311.0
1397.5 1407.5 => 1406.0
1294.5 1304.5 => 1301.0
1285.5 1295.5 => 1291.0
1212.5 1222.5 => 1214.0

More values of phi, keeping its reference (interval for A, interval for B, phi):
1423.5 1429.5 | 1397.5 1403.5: 1.5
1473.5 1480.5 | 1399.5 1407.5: 0.3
